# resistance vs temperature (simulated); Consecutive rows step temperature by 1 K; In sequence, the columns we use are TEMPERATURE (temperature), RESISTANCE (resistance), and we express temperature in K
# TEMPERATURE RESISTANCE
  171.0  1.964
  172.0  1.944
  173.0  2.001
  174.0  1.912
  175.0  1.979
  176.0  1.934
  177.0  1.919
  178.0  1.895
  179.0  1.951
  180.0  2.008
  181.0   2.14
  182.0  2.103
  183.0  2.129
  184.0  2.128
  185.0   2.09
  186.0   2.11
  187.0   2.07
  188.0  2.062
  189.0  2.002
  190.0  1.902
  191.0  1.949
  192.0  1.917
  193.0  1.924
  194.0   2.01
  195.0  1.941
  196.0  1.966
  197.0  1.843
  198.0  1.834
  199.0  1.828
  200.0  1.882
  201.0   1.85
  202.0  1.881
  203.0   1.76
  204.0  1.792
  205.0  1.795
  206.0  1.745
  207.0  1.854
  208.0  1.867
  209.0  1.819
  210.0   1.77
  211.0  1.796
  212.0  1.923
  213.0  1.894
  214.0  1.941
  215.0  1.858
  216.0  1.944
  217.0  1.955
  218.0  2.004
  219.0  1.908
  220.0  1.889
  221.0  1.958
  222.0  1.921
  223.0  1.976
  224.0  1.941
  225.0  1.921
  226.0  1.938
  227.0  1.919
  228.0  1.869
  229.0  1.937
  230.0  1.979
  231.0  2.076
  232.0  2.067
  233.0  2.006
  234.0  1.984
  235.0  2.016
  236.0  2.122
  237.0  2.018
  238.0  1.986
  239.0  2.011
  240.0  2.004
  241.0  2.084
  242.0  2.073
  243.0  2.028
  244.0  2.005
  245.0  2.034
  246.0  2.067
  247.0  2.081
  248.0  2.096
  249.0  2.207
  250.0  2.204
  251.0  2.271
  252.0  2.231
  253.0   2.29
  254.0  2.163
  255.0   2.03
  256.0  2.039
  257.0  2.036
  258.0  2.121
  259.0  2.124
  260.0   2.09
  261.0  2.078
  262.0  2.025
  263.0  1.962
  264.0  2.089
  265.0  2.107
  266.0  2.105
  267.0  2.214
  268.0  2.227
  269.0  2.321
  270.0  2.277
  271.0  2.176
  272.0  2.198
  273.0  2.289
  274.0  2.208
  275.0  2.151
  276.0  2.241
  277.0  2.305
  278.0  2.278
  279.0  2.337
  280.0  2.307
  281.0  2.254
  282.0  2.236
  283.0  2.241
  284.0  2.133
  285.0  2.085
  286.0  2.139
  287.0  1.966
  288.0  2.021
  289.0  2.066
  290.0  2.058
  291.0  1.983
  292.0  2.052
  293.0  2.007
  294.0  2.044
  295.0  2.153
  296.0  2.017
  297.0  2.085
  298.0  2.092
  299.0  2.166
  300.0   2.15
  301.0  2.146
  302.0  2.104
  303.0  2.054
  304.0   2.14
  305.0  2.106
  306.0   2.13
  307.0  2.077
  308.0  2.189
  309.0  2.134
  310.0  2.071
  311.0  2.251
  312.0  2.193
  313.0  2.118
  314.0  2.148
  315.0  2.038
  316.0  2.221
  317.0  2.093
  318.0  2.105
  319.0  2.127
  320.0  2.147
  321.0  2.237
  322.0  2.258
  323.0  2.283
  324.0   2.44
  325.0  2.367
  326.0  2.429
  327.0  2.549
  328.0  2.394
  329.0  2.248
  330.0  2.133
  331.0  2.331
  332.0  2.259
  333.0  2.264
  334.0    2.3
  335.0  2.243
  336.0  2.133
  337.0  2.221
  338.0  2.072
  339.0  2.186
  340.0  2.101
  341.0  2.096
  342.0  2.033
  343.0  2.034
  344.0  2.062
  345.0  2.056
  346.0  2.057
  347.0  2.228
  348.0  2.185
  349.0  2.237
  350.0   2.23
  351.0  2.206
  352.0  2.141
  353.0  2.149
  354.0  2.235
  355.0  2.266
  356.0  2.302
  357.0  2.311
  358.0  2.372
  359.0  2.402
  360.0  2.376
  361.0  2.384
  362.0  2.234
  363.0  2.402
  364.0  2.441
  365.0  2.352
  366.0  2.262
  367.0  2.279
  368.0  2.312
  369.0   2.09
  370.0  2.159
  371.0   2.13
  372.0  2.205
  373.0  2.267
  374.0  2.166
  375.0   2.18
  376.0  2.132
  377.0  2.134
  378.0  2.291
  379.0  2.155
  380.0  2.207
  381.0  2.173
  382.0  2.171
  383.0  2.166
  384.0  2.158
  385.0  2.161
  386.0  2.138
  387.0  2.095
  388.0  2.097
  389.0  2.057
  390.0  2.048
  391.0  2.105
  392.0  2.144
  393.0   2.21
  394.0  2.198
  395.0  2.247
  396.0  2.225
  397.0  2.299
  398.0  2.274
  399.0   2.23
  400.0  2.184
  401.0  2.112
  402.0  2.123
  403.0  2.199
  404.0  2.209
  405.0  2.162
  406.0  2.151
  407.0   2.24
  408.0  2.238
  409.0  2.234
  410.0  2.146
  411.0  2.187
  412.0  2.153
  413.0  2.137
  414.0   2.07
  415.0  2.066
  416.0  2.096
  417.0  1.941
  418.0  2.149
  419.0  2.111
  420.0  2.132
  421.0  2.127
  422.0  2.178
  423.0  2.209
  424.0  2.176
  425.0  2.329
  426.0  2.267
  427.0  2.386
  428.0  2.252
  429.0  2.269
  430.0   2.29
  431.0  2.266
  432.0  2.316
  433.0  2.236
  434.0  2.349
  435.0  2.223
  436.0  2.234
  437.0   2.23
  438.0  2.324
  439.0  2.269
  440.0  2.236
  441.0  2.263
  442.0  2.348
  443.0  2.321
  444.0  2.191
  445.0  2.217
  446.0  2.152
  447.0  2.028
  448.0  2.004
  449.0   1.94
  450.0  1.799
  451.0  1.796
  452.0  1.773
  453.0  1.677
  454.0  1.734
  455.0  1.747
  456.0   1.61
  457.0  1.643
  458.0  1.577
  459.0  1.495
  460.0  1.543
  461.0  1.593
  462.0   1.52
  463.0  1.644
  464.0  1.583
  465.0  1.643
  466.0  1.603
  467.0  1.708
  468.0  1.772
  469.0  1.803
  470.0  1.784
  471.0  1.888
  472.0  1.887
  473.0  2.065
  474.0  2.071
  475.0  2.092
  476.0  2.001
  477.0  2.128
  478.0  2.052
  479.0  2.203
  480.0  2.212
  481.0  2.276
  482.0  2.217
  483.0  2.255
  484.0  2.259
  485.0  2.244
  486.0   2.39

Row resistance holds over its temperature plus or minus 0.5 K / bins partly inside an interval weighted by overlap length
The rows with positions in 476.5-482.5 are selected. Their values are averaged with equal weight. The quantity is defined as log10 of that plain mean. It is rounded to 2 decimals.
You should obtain 0.34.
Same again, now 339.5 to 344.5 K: 0.31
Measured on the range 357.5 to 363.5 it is 0.37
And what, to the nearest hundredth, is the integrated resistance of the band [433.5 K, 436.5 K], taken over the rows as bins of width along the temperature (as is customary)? 6.81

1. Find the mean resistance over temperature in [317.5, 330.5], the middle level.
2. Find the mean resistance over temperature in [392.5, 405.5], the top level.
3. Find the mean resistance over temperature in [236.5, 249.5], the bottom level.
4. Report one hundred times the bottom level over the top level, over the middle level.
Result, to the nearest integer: 41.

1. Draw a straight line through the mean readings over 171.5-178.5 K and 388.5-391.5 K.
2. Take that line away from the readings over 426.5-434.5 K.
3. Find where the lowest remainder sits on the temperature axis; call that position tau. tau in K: 433.0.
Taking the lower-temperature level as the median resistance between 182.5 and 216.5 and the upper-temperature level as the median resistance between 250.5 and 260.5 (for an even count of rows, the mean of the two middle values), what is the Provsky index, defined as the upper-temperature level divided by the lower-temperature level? 1.12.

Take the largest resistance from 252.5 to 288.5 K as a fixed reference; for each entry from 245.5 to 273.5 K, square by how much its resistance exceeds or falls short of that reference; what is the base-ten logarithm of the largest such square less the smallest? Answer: -0.85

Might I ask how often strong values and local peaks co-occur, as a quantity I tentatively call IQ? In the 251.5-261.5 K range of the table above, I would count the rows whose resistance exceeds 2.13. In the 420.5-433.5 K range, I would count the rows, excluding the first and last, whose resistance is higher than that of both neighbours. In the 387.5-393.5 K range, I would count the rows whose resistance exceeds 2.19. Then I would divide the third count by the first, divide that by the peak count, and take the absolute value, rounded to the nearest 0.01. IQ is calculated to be 0.07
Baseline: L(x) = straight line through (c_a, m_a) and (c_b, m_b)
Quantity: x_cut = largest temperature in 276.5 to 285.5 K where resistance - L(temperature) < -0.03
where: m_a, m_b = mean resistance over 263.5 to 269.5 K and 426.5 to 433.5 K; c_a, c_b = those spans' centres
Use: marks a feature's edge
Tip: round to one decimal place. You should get 285.0 K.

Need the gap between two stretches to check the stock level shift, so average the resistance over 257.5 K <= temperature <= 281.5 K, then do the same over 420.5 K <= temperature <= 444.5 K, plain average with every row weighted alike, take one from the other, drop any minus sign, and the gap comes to 0.075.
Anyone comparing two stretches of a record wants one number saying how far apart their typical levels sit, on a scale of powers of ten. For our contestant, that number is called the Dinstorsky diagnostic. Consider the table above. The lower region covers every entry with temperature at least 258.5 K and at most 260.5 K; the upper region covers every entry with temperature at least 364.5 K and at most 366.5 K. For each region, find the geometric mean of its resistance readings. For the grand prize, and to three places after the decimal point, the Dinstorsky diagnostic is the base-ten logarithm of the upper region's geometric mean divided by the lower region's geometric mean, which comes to 0.039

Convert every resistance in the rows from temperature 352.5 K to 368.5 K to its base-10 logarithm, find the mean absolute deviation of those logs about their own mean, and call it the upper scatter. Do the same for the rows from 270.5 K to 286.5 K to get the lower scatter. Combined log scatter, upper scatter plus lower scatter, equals 0.024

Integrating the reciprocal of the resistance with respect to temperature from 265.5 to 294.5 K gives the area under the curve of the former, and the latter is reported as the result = 13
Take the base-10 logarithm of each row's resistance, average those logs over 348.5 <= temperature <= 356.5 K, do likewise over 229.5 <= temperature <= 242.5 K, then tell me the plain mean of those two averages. 0.327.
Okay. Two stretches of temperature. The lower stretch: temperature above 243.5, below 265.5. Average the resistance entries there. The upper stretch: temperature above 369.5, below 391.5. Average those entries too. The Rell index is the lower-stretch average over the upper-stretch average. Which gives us 0.98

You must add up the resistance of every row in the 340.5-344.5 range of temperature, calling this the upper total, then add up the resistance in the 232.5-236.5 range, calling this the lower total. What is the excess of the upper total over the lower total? 0.10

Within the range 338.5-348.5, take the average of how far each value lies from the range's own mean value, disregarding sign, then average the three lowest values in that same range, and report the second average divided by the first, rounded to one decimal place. 35.5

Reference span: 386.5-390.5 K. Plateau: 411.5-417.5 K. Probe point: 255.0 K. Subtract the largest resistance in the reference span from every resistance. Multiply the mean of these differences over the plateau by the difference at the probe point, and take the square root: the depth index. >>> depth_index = 0.036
